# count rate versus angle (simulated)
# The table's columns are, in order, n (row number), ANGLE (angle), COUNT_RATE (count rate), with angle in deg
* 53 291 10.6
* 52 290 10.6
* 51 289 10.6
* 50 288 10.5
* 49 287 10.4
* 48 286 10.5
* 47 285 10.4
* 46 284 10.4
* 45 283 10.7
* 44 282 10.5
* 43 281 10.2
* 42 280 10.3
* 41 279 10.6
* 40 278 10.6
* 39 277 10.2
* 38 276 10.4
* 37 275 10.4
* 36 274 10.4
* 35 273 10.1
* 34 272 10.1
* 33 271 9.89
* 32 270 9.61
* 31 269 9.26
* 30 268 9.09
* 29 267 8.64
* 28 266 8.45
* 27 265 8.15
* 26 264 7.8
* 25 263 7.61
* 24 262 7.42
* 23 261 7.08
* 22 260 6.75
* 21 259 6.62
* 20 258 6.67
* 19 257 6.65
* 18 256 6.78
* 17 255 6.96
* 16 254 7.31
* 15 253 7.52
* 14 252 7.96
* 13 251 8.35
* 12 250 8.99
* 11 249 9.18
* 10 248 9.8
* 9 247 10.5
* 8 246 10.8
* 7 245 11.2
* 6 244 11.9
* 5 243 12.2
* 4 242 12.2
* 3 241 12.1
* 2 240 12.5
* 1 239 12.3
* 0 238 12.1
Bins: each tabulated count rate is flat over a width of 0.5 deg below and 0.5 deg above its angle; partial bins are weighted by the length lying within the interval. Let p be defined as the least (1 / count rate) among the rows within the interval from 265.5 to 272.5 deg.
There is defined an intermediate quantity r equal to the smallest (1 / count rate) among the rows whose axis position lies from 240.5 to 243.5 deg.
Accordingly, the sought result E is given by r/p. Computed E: 0.8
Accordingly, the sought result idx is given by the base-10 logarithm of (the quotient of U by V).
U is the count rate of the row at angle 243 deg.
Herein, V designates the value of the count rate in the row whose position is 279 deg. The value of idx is 0.061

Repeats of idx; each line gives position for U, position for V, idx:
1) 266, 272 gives -0.077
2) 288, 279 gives -0.004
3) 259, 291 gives -0.204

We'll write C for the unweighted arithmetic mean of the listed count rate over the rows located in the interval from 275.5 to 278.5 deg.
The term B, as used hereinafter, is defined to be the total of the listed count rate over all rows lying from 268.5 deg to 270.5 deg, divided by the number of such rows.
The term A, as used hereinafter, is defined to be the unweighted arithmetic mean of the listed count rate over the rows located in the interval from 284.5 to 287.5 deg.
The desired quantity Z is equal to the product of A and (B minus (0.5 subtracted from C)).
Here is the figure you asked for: -5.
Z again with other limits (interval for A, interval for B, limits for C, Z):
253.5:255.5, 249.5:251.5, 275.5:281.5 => -9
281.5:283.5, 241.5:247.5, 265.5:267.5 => 36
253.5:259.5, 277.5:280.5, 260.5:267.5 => 21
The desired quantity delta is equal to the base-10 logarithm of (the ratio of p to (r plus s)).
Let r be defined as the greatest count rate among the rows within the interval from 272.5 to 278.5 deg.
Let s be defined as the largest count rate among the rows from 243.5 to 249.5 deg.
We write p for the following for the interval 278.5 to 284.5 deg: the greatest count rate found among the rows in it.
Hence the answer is -0.32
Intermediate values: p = 10.7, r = 10.6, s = 11.9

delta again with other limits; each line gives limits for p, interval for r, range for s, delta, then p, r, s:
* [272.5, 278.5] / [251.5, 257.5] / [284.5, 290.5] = -0.24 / 10.6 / 7.96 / 10.6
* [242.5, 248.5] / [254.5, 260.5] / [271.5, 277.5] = -0.15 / 12.2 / 6.96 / 10.4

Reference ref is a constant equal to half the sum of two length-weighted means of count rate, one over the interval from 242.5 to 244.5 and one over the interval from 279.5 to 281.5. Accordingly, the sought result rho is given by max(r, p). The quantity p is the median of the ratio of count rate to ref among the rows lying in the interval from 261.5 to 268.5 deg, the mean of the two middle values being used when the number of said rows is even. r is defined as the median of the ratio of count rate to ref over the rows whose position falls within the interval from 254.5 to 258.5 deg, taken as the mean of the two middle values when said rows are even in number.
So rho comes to 0.731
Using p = 0.73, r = 0.6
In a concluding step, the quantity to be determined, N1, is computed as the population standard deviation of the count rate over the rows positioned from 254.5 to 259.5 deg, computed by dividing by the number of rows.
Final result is 0.12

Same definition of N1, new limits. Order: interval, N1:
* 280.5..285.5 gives 0.16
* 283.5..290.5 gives 0.08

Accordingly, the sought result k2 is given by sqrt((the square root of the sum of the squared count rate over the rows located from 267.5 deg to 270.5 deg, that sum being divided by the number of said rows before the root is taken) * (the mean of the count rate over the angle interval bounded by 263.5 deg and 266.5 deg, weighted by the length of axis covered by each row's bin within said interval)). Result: 8.7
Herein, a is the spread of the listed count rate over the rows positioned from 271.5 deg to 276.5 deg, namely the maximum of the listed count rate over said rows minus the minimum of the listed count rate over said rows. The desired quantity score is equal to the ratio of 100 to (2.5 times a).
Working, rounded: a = 0.30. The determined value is 133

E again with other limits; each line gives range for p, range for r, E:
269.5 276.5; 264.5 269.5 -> 1.1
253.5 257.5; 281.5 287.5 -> 0.7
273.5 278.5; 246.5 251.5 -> 1.0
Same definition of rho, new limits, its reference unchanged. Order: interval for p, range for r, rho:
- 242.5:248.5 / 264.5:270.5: 0.987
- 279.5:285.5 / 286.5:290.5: 0.946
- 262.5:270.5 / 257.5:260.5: 0.766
